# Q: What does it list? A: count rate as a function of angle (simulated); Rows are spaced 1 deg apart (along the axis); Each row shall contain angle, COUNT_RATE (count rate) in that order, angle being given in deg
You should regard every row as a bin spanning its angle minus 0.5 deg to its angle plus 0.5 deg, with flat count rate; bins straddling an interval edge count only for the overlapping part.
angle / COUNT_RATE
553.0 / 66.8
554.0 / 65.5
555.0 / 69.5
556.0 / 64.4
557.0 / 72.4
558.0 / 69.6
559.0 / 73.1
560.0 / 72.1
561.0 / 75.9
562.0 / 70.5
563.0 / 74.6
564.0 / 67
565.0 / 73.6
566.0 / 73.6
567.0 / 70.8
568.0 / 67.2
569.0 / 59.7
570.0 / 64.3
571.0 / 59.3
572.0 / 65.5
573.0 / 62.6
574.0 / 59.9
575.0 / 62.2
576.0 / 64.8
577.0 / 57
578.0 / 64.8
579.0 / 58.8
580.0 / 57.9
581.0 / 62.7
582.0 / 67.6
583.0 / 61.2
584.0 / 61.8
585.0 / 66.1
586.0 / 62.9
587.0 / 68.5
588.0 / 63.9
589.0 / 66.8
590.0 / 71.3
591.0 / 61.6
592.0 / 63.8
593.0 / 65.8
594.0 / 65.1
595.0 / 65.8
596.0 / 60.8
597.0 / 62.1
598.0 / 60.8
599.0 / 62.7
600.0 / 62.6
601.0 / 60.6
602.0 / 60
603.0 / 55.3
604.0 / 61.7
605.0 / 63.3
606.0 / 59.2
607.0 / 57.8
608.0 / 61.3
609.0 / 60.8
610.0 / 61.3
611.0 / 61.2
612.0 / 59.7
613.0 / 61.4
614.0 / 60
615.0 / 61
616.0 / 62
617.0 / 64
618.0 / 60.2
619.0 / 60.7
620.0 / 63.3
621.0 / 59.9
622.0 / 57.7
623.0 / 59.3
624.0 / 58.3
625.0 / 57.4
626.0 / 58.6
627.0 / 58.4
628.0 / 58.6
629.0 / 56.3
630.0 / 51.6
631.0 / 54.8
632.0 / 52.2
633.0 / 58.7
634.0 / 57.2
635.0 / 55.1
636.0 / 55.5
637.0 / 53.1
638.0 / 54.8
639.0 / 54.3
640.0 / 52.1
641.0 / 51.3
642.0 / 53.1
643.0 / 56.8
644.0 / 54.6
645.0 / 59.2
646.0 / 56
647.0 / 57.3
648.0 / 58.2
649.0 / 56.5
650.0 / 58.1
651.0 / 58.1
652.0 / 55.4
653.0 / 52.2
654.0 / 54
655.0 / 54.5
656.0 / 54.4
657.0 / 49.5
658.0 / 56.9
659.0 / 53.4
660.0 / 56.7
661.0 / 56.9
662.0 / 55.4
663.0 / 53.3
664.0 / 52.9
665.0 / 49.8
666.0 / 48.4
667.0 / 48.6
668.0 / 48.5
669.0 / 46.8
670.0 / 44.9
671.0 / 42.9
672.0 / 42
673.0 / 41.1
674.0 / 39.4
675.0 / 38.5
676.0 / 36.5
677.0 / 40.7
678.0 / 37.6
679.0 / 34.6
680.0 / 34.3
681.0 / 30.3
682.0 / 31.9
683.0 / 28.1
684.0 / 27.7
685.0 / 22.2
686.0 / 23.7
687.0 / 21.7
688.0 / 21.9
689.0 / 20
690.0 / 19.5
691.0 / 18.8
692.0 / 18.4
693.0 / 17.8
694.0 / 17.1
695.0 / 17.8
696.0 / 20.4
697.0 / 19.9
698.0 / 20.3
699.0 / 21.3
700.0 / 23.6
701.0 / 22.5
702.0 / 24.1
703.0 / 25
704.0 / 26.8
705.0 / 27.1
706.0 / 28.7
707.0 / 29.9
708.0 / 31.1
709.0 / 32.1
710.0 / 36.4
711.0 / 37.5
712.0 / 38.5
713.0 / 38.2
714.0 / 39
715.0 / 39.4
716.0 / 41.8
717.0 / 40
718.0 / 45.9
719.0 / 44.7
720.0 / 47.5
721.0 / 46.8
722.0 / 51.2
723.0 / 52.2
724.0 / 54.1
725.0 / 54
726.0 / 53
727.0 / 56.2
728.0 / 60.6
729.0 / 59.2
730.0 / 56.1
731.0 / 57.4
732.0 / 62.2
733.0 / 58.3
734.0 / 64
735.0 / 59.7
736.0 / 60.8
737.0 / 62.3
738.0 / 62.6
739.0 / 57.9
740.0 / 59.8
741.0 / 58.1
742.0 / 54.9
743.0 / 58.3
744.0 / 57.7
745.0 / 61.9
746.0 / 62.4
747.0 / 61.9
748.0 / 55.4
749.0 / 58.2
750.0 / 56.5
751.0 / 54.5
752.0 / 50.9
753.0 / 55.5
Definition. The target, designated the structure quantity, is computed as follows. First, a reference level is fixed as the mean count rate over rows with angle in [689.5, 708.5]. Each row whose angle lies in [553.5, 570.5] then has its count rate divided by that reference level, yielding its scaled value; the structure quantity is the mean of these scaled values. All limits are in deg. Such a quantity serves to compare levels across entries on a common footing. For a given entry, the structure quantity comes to 3.1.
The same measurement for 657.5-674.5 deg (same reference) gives 2.2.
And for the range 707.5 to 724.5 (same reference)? 1.9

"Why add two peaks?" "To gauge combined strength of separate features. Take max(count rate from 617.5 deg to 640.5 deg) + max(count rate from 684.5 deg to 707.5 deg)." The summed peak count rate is 93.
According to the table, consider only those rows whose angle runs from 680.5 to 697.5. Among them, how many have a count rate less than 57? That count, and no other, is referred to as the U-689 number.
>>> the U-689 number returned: 17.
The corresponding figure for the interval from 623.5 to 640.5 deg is 10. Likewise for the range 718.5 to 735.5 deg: 10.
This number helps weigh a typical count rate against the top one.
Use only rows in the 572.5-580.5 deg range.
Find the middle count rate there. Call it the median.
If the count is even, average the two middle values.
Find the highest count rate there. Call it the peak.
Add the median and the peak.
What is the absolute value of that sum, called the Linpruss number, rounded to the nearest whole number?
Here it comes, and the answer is 126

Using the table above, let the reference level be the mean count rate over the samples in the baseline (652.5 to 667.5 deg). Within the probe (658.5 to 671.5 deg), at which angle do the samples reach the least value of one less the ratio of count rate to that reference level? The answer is 661.0 deg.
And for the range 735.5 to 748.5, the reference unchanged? 738.0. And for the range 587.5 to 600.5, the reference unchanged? 590.0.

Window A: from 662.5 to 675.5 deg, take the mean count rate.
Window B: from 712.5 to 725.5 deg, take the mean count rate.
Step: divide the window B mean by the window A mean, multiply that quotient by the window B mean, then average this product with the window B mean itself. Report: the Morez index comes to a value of 46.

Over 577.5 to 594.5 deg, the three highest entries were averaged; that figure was 69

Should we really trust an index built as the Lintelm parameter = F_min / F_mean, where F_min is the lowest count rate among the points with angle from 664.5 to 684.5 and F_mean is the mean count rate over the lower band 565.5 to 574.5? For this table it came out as 0.43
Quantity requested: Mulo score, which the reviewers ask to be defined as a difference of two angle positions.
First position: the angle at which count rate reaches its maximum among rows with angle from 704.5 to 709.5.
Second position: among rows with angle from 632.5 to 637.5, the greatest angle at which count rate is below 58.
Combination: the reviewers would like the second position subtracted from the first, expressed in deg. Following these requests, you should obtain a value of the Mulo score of 72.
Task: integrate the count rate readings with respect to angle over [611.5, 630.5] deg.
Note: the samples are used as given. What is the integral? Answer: 1128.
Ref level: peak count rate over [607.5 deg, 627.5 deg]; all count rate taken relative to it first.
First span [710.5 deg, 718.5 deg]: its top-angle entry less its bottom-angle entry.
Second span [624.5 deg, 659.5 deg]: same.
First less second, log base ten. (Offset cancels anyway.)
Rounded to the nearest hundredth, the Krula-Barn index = 1.09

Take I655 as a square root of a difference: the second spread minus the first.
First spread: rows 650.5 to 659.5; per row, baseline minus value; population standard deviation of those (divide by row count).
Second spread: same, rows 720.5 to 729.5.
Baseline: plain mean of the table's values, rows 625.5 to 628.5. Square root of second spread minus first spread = 1.25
